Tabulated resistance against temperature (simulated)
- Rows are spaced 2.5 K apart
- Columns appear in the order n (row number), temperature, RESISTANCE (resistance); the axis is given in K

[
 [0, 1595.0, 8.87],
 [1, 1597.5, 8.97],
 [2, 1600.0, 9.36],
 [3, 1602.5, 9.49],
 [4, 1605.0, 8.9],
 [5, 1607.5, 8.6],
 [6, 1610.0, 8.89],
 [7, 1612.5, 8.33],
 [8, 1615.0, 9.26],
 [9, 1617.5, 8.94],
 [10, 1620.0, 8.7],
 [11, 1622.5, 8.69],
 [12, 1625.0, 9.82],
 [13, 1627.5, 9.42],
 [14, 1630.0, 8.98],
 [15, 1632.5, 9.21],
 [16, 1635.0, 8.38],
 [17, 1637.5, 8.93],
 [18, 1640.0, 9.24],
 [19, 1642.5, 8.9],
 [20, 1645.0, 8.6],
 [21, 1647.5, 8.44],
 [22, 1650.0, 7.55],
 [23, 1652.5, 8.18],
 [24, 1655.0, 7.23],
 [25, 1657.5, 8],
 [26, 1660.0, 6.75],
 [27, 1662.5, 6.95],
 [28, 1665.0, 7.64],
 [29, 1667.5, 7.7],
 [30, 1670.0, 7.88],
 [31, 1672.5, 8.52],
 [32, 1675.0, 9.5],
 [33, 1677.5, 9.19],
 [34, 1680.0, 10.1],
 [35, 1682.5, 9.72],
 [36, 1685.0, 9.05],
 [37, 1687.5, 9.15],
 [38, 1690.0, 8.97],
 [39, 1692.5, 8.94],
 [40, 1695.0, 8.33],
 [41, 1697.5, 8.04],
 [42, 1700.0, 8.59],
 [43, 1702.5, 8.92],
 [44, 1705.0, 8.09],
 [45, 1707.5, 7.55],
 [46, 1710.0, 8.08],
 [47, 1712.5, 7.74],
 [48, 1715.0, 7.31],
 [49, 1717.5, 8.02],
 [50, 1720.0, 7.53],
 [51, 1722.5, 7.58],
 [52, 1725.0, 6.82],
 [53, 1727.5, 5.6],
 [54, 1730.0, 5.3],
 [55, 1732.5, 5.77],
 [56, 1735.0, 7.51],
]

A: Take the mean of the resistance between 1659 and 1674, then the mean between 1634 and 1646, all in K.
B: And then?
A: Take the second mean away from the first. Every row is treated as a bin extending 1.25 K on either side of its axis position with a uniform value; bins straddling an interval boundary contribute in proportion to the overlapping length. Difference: -1.2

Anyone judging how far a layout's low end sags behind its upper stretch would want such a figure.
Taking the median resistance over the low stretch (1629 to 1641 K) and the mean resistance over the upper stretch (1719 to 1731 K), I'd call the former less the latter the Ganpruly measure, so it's 2.41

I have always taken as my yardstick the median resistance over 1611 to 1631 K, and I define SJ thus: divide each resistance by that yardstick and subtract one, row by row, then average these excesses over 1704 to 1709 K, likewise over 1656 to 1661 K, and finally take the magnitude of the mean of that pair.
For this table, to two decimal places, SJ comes 0.15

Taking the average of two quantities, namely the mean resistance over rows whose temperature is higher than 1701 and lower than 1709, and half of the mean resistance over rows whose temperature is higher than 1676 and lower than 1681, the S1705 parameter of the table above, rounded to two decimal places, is 6.50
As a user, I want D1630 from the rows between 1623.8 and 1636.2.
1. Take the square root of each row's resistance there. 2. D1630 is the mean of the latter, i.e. 3.03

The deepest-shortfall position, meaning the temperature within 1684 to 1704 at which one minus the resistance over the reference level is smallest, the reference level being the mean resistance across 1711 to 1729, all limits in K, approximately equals 1687.5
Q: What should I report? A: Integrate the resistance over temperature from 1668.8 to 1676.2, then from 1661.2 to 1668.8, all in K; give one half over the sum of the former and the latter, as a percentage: 0.415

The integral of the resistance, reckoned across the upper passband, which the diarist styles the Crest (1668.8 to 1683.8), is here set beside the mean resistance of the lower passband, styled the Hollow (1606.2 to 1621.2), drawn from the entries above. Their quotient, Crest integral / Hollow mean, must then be 15.6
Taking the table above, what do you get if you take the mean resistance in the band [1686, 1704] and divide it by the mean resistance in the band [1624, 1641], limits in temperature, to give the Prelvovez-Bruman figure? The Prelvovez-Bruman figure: 0.95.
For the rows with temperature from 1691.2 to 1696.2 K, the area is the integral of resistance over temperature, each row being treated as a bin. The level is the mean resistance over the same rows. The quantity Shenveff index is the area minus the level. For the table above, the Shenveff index 35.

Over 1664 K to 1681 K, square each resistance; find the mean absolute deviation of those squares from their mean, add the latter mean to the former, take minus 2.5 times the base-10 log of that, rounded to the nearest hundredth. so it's -4.88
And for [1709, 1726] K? -4.49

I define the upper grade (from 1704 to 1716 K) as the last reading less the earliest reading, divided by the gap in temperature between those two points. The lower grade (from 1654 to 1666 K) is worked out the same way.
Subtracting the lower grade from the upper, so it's -0.12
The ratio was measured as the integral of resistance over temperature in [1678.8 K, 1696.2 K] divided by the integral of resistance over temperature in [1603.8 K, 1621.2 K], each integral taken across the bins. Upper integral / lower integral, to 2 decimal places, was 1.04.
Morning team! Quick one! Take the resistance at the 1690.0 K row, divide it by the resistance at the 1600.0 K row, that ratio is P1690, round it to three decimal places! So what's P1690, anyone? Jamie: 0.958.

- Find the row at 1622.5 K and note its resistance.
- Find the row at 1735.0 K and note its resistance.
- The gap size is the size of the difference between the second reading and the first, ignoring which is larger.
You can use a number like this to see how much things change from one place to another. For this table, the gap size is 1.2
